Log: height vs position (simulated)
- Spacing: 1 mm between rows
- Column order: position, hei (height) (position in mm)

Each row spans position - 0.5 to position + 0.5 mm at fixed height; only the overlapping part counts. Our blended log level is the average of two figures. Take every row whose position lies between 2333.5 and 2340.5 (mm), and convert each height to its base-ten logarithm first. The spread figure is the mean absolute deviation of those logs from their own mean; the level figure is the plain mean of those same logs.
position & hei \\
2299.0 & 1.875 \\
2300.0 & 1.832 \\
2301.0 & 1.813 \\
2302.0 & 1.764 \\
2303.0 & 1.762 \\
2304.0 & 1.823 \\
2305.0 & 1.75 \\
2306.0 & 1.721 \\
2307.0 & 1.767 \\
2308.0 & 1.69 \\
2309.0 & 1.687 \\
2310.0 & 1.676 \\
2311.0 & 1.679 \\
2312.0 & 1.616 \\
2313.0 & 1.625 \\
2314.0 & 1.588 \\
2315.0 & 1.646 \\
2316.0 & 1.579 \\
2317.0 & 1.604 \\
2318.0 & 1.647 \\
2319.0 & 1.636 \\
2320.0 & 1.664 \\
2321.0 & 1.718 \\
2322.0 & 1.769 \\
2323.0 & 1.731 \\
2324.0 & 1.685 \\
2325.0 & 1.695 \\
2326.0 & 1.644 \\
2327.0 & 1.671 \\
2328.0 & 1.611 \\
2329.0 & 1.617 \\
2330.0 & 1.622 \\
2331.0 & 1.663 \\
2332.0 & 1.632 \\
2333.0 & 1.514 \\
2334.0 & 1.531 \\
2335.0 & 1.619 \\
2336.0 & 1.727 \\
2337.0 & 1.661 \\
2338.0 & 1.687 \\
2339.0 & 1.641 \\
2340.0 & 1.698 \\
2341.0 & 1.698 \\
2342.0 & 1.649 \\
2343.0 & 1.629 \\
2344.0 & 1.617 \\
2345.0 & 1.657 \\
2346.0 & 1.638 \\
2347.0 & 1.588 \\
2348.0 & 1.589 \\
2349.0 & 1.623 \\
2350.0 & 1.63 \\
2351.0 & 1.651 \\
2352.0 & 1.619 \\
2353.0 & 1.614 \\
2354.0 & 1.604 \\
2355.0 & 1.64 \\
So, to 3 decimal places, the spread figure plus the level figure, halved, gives 0.115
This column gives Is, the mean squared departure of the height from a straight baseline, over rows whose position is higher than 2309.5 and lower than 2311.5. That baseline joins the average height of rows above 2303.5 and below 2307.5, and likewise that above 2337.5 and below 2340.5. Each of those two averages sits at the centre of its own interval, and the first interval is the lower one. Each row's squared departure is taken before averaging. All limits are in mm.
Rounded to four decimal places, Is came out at 0.0055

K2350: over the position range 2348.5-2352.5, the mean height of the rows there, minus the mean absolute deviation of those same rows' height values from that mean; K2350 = 1.62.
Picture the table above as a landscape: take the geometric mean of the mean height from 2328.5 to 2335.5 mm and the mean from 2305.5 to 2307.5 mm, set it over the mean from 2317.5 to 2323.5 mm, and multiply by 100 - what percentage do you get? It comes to 99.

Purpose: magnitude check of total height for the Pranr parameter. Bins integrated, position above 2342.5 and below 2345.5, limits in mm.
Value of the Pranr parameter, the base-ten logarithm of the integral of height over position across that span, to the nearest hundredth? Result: 0.69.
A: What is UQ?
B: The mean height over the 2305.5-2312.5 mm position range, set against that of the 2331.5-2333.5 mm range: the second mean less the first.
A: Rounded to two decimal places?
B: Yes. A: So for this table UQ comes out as -0.12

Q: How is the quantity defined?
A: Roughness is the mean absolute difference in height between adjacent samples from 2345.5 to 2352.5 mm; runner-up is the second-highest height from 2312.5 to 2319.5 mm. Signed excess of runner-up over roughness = 1.62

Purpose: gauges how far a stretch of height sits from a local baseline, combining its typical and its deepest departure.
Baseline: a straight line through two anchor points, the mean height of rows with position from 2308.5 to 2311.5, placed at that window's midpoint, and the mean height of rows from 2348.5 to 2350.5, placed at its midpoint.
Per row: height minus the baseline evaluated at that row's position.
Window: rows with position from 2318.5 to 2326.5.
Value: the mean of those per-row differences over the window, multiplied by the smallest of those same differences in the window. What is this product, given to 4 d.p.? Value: -0.0009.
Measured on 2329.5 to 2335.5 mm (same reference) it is 0.0072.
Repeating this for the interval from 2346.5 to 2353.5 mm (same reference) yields 0.0004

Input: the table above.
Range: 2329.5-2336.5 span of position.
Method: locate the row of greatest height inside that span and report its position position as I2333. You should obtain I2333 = 2336.0 mm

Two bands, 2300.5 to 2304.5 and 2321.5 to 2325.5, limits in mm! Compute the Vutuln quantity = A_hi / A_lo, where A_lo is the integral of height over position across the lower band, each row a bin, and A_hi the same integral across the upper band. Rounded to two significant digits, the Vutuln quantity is 0.96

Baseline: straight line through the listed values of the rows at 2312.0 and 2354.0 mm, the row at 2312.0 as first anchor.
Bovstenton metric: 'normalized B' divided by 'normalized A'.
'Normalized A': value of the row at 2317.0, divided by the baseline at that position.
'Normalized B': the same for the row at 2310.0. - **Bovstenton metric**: 1.04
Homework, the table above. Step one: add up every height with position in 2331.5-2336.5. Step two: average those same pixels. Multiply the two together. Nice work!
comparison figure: 12.9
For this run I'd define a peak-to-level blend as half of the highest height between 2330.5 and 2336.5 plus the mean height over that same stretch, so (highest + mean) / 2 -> 1.67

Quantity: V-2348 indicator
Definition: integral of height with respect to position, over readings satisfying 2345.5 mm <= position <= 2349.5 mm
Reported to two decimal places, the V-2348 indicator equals 6.44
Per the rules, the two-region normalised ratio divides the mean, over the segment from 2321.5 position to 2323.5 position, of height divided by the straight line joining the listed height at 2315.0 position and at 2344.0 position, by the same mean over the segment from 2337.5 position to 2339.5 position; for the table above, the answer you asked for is 1.04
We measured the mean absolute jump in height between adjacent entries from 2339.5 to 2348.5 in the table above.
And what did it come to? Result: 0.024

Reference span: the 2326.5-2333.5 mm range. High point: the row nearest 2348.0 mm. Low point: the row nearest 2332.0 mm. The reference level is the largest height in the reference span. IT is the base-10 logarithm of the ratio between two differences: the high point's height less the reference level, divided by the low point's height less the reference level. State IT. 0.3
